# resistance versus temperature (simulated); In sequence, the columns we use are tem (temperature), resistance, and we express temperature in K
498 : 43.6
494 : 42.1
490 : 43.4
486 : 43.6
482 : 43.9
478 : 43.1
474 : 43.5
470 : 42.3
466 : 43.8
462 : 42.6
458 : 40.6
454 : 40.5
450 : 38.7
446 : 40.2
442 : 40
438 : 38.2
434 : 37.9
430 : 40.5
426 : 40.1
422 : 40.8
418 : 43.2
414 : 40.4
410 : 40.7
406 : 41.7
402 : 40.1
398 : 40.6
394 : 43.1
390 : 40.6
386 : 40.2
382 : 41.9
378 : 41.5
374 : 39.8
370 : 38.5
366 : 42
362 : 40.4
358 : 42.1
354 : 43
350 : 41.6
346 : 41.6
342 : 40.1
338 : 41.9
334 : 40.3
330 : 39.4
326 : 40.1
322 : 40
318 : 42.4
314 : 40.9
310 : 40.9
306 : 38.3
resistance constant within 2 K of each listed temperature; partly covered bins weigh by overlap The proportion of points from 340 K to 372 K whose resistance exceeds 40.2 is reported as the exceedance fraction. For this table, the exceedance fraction 0.75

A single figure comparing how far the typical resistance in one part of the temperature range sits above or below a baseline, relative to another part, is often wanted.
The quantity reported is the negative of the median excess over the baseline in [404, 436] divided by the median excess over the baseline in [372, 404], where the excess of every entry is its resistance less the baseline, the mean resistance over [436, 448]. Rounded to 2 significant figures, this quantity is -1.0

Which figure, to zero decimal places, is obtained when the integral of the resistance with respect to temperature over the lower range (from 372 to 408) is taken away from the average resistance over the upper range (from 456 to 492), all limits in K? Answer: -1435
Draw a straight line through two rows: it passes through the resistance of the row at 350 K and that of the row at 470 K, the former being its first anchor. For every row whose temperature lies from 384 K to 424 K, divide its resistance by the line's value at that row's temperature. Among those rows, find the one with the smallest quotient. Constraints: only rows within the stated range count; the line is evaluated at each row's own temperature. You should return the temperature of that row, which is 402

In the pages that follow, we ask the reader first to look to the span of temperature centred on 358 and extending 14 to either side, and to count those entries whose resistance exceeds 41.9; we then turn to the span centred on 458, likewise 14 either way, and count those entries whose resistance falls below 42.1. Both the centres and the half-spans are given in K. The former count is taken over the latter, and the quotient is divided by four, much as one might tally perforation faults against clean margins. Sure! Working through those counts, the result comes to 0.19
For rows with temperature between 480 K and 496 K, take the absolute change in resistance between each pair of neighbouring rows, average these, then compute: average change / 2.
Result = 0.30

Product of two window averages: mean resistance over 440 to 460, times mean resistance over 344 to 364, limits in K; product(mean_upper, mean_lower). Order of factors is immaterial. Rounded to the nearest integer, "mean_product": 1670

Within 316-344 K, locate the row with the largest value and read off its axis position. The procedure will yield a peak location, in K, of 318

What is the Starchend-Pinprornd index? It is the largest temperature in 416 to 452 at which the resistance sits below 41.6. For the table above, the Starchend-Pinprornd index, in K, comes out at 450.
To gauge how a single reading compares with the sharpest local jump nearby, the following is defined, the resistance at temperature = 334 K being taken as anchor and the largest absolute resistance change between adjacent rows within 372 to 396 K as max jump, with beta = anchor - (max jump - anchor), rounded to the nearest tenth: 78.1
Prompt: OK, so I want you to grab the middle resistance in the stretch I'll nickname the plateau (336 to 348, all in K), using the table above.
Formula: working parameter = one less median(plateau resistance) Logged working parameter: -40.6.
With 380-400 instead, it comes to -39.6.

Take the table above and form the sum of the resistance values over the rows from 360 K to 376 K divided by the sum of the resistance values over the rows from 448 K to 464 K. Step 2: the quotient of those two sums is 1.0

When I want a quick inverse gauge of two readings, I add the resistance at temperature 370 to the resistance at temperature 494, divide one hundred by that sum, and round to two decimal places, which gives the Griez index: 1.24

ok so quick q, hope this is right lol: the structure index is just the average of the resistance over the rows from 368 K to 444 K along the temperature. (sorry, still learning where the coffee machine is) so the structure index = 40.5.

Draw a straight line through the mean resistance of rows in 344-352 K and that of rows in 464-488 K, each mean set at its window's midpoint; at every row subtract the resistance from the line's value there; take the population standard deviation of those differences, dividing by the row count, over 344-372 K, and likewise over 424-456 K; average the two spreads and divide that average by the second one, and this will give 1.21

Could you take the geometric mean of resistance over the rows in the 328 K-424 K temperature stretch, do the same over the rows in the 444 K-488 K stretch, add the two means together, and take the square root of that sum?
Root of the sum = 9.12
